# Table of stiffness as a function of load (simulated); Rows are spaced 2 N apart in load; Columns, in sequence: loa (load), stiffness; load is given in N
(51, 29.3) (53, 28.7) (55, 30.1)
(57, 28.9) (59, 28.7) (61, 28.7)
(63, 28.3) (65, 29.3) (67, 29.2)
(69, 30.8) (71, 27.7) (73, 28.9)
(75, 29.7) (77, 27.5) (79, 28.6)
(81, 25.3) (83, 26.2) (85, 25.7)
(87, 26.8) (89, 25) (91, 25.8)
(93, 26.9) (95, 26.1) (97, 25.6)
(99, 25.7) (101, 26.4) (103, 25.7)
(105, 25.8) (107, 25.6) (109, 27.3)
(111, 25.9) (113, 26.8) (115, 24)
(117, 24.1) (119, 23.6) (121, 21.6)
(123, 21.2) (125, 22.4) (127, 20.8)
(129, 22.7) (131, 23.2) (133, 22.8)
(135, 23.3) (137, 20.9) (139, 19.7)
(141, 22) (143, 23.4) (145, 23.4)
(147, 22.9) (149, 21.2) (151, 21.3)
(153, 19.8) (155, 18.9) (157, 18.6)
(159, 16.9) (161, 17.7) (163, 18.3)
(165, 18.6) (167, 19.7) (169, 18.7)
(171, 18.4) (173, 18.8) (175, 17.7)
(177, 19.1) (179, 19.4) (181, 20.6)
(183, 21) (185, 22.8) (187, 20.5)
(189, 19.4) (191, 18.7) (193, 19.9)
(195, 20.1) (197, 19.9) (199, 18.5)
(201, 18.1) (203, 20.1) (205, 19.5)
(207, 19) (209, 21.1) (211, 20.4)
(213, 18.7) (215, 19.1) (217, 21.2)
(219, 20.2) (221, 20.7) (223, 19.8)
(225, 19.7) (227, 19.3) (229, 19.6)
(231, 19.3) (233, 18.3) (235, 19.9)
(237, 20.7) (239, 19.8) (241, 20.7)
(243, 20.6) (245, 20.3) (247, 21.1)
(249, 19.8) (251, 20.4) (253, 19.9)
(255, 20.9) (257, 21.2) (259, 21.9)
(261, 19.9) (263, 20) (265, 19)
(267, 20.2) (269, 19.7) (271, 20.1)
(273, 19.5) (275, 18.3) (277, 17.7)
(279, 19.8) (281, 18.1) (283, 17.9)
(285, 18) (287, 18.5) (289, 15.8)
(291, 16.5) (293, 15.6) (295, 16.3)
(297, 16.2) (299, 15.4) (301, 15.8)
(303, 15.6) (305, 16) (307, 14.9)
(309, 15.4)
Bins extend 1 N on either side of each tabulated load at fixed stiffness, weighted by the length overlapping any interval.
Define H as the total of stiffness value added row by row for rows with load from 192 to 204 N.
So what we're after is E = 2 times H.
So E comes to 233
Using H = 117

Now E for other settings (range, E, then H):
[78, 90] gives 315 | 158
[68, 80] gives 346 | 173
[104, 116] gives 311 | 155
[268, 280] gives 230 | 115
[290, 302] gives 192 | 96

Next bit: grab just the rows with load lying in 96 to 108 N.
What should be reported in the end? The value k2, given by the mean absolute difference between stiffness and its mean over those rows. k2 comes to 0.20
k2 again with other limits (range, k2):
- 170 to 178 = 0.45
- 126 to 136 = 0.70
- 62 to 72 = 0.85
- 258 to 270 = 0.62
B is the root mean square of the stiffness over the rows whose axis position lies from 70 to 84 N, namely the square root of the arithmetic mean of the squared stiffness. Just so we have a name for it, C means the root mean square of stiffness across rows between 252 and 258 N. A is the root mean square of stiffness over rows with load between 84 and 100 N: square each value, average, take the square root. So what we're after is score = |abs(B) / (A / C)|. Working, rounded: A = 26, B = 27.7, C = 20.7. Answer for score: 22.1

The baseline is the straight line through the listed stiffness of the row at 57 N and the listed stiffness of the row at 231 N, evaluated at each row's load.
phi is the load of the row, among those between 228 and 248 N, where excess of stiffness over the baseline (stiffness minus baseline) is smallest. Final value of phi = 233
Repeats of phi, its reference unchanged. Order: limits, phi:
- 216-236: 233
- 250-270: 265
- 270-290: 289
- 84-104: 89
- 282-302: 289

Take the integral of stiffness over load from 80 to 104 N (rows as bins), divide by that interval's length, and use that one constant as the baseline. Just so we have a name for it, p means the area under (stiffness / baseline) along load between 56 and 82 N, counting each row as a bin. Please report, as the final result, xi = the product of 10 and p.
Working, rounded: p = 29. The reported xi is 287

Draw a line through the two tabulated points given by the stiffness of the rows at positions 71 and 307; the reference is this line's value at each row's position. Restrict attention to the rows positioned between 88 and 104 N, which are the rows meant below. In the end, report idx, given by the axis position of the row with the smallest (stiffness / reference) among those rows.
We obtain 89 N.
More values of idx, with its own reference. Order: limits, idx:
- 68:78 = 71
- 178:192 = 191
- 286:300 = 289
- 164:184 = 175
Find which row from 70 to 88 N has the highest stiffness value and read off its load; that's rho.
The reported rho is 75 N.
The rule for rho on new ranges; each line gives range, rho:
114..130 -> 117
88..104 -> 93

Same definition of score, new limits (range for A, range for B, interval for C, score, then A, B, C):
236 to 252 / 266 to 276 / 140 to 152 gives 21.4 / 20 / 19.6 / 22.4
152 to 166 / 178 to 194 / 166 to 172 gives 20.9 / 18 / 20.3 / 18.9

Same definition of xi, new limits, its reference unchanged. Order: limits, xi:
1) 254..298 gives 317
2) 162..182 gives 146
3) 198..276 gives 599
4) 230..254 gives 186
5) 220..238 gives 137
